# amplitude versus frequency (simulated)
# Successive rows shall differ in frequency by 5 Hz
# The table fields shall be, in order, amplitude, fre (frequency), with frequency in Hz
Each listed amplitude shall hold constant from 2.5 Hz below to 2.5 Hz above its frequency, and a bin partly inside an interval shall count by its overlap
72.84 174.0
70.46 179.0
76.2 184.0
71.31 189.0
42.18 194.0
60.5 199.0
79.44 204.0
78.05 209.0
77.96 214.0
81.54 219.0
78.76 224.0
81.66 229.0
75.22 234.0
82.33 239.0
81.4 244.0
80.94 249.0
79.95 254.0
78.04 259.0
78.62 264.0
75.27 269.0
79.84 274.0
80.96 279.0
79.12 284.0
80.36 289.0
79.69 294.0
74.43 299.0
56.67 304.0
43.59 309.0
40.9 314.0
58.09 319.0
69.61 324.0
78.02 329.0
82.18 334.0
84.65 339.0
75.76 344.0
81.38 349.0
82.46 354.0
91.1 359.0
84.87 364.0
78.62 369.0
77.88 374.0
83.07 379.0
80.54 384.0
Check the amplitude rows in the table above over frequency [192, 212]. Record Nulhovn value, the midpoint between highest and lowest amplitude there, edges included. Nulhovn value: 61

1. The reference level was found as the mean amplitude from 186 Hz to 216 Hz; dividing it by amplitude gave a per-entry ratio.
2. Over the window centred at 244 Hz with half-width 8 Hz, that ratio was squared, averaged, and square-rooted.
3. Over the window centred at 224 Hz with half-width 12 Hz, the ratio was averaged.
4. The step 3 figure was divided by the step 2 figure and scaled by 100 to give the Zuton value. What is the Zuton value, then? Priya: 103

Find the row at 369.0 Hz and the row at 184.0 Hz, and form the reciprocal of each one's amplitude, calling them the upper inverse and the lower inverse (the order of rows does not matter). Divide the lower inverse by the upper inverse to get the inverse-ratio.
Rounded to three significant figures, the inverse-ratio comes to 1.03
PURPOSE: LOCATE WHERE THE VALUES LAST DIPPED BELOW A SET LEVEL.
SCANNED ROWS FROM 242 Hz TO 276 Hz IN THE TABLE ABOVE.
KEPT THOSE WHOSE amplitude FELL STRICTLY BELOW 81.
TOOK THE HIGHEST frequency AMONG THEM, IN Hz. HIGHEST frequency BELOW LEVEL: 274.0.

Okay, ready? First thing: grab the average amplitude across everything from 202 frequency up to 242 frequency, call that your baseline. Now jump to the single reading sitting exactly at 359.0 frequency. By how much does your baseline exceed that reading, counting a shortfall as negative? -12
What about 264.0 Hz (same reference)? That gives 1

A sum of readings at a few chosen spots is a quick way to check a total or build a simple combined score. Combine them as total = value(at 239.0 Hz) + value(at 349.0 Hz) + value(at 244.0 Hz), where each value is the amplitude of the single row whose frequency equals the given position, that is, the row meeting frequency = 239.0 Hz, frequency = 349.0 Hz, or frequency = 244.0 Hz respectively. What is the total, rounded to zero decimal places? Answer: 245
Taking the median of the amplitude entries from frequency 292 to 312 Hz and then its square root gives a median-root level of 8.10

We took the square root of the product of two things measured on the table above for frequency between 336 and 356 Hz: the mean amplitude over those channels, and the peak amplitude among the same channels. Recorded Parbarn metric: 82.8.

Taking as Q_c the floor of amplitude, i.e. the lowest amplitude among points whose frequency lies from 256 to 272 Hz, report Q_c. 75.27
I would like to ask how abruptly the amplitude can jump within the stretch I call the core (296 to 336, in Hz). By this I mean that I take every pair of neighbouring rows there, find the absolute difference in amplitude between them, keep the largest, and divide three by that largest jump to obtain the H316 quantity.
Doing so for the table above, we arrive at 0.17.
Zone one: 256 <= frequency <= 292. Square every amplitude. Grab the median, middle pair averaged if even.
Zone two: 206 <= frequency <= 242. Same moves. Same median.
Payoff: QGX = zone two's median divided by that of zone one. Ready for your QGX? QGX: 0.99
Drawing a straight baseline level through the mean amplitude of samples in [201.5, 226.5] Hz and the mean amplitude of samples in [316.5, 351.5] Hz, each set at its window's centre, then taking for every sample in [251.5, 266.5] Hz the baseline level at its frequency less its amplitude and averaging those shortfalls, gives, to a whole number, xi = -1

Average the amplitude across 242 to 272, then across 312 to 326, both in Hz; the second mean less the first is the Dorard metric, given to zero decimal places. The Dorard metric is -23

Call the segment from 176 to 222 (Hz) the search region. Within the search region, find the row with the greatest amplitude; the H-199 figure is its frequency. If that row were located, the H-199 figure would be 219.0 Hz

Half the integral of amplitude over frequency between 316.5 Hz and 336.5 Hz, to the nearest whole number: 720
